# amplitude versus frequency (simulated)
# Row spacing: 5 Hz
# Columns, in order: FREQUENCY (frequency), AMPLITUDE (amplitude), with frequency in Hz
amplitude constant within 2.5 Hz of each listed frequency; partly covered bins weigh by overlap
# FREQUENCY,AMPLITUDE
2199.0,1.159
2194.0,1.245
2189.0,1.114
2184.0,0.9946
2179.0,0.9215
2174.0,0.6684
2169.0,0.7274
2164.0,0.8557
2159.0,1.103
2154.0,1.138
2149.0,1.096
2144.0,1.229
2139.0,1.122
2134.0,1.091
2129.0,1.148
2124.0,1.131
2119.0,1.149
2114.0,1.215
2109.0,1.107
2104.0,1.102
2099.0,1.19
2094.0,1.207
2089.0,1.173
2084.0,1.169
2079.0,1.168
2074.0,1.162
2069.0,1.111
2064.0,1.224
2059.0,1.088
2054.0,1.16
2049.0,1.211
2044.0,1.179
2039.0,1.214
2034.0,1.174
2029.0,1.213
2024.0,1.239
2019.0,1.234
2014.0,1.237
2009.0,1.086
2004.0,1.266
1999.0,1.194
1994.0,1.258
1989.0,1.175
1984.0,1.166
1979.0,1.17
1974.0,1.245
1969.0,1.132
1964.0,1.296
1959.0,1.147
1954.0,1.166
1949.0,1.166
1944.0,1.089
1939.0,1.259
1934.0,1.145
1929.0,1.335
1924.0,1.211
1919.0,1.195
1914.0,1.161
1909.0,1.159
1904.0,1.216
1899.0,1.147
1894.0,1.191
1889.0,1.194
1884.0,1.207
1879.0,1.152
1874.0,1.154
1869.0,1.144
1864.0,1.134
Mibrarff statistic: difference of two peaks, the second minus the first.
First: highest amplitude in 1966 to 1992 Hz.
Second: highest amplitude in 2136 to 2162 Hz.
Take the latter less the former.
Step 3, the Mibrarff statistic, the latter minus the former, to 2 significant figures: -0.016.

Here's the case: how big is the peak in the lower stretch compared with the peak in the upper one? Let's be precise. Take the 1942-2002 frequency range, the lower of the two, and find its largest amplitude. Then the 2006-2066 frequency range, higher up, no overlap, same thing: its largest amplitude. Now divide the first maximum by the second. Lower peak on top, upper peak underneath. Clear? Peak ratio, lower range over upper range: 1.05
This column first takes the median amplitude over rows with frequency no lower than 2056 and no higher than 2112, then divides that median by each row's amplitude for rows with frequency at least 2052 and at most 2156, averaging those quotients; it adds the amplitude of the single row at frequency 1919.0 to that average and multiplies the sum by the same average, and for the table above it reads 2.25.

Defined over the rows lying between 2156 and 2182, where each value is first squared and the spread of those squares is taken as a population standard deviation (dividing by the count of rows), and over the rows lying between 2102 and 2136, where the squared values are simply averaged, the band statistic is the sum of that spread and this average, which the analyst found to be 1.56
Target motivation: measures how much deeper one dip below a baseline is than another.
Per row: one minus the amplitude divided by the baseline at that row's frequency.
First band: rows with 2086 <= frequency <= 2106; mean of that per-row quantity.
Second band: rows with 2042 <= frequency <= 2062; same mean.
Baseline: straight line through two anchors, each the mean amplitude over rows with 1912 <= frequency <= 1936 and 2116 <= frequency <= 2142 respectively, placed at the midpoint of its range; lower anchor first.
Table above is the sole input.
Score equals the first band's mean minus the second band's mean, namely -0.023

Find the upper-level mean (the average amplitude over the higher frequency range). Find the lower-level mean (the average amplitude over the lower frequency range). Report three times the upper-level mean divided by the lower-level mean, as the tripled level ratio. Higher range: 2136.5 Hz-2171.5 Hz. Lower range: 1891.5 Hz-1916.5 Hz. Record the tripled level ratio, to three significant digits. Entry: 2.65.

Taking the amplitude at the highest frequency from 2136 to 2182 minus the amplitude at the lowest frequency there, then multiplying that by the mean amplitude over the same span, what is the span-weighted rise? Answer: -0.20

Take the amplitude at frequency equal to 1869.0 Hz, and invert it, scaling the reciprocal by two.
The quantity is 1.748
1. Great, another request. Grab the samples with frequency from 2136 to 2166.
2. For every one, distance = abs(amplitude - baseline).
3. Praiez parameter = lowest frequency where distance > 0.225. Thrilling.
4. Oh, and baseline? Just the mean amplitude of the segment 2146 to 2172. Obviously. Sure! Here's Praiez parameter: 2144.0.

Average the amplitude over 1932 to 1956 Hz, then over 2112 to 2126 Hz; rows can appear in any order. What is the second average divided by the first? 1.00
